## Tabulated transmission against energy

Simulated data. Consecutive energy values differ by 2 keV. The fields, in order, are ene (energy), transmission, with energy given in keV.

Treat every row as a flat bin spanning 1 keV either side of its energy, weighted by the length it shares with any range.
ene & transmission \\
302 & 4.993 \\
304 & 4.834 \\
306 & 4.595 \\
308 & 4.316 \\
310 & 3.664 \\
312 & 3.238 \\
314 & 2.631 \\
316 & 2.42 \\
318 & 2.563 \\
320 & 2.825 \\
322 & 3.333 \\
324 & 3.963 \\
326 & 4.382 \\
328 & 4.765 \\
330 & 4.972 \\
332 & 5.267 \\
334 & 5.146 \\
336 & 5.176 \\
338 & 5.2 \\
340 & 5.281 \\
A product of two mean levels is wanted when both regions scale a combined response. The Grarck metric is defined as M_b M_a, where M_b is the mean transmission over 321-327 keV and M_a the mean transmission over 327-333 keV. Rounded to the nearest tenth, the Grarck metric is 19.5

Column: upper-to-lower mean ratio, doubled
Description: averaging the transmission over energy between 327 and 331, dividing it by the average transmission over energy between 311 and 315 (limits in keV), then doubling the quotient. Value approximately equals 3.3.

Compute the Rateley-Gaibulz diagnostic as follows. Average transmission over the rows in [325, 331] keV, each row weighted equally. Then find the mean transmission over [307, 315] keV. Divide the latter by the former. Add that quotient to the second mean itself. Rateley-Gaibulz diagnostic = 4.20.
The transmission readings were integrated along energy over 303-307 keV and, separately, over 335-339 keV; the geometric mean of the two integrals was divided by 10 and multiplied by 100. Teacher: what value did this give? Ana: 198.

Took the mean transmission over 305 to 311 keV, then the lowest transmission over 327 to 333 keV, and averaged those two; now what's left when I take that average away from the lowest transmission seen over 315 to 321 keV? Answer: -2.1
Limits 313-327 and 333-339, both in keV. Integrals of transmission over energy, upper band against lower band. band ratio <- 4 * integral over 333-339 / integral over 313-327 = 2.8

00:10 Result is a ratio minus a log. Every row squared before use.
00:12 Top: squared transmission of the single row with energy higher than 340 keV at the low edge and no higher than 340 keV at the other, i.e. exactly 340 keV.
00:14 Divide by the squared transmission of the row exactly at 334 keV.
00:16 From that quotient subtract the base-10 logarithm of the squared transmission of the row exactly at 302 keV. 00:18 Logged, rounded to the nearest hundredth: -0.34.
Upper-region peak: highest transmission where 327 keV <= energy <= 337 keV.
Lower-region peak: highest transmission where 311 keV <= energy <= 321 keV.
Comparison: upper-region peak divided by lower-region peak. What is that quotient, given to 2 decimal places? 1.63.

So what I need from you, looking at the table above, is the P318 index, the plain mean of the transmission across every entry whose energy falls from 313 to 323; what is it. 2.75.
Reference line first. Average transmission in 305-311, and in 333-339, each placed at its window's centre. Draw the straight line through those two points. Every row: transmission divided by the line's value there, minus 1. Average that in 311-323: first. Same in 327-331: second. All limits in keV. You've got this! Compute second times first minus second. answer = 0.017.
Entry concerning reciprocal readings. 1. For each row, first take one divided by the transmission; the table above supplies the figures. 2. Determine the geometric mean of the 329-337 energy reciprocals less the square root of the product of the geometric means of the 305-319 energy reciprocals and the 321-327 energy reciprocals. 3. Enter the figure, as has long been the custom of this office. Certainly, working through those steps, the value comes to -0.087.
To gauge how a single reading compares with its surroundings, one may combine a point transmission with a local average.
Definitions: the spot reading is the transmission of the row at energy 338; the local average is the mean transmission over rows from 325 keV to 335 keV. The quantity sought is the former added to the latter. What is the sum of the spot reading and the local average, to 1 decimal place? 10.1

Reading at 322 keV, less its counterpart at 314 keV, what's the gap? 0.7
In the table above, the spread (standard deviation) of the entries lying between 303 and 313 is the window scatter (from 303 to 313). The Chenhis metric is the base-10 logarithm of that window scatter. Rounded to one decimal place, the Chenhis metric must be -0.2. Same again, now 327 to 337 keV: -0.7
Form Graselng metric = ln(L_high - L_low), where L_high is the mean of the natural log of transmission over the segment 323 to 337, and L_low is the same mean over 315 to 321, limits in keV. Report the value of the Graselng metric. -0.49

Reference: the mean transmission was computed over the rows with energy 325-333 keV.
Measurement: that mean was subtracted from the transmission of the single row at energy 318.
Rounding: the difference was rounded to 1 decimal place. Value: -2.3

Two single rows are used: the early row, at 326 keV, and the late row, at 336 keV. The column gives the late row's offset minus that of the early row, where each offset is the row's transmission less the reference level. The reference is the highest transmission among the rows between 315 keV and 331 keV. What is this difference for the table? 0.79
